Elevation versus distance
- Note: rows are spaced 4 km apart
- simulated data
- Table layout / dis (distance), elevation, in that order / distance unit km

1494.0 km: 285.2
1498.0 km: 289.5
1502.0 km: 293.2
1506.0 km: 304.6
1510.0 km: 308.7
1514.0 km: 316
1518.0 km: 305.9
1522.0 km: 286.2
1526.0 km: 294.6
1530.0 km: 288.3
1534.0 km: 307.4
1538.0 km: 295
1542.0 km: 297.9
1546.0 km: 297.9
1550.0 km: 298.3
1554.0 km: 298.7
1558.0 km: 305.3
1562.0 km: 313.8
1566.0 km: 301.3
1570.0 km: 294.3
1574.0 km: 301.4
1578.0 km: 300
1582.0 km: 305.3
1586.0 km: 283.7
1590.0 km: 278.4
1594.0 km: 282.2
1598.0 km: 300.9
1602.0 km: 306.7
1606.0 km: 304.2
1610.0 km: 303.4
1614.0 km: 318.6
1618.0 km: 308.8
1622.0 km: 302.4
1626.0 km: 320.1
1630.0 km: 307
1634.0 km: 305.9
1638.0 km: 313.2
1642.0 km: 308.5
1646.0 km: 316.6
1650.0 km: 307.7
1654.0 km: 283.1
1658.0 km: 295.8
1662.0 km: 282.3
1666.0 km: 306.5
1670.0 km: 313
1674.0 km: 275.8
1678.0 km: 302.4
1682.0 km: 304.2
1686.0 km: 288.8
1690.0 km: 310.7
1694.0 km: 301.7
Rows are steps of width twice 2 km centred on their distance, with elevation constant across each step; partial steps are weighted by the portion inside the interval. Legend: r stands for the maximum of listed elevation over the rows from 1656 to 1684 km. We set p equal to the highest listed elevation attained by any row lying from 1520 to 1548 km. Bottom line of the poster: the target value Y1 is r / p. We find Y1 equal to 1.02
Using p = 307.4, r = 313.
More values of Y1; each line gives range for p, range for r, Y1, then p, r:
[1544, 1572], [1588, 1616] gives 1.02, 313.8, 318.6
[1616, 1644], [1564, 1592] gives 0.95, 320.1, 305.3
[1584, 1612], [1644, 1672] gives 1.03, 306.7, 316.6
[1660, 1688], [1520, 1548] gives 0.98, 313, 307.4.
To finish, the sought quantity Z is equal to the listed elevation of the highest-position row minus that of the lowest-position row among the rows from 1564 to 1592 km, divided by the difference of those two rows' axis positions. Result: -1.0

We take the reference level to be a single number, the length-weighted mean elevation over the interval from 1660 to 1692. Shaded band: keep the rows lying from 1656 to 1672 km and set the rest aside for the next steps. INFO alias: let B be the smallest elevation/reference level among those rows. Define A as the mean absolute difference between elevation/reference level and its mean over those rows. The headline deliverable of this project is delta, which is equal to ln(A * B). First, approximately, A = 0.035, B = 0.95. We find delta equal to -3.41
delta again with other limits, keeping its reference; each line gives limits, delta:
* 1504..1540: -3.58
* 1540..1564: -4.08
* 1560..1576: -4.00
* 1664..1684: -3.49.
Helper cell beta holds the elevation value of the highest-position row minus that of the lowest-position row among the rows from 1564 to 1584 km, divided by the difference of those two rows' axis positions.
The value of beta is 0.25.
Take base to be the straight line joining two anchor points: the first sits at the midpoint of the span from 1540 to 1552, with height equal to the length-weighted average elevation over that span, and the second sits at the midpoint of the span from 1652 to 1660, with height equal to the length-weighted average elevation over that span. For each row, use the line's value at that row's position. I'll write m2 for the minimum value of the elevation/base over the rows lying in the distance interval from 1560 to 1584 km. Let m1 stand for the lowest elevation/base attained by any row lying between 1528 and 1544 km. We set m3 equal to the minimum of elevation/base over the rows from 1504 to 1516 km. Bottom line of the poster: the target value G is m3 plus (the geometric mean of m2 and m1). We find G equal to 1.99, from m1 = 0.963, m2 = 0.99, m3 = 1.011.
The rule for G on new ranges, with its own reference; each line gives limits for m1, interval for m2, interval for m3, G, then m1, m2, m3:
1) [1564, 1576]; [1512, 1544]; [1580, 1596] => 1.92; 0.994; 0.95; 0.945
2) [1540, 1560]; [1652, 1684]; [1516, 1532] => 1.93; 0.999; 0.96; 0.954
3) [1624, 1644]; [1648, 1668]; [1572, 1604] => 1.96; 1.051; 0.98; 0.945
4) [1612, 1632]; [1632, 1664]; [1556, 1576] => 2.00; 1.035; 0.98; 0.994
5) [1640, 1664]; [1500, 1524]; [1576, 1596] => 1.91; 0.977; 0.95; 0.945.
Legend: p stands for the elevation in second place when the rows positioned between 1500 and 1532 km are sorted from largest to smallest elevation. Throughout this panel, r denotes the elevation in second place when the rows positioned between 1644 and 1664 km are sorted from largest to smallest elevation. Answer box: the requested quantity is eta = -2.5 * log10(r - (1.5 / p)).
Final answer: -6.22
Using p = 308.7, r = 307.7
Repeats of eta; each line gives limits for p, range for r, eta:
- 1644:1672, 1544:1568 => -6.21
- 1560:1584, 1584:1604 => -6.20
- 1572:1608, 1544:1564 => -6.21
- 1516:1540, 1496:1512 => -6.21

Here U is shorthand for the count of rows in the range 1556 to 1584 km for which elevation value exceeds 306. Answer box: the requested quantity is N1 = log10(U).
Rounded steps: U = 1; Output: 0.0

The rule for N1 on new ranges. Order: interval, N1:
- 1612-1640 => 0.7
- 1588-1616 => 0.3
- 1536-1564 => 0.0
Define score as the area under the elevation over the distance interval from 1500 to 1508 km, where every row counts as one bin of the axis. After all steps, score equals 2391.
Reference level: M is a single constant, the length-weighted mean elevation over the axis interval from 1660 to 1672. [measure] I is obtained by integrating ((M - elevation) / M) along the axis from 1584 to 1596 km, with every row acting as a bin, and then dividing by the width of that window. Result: 0.06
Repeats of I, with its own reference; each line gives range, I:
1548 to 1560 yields 0.00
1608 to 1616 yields -0.03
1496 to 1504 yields 0.03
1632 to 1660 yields -0.01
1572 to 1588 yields 0.01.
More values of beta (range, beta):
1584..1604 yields 1.44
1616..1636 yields -0.18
